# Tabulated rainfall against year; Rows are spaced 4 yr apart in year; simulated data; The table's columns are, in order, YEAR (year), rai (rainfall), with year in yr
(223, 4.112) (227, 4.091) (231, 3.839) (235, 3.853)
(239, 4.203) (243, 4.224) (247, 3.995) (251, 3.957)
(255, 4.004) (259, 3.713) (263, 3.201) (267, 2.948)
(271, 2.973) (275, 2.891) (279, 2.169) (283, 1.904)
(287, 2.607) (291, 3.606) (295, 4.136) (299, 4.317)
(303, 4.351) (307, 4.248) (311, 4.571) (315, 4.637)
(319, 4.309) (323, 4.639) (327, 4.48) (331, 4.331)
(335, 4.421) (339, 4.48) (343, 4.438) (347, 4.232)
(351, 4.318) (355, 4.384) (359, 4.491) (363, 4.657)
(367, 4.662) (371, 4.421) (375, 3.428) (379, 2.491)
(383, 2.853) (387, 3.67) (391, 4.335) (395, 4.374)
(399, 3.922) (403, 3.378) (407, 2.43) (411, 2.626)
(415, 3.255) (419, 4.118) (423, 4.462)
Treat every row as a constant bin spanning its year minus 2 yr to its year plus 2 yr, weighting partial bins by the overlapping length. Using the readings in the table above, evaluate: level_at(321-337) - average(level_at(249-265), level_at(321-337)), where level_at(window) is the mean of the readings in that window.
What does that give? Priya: 0.4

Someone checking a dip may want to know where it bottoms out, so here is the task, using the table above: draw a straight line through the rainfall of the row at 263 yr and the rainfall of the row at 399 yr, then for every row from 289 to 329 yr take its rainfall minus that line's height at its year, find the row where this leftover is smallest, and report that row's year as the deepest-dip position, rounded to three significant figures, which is 291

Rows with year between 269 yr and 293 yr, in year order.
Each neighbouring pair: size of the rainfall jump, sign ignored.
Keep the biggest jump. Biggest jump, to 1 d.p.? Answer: 1.0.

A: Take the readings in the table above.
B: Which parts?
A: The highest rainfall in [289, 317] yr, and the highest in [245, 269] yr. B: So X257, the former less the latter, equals 0.63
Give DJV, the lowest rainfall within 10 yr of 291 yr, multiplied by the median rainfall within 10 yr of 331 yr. 8.5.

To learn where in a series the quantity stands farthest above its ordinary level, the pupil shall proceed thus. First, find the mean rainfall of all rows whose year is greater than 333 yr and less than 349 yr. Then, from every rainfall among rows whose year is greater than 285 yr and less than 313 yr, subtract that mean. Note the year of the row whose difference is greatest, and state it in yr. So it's 311 yr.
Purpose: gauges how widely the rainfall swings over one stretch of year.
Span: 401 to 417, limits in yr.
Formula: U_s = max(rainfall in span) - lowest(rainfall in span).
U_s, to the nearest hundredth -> 0.95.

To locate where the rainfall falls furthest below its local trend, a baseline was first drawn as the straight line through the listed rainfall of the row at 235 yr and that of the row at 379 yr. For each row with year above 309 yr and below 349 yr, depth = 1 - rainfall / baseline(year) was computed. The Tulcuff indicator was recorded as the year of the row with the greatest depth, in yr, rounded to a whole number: 319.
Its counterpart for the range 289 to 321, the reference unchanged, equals 291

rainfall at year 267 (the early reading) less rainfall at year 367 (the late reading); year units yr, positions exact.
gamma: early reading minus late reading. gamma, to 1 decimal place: -1.7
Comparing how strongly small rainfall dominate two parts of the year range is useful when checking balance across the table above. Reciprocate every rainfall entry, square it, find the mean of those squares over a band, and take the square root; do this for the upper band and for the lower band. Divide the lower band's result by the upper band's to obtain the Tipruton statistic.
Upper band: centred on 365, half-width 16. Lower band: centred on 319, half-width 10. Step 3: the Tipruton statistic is 0.85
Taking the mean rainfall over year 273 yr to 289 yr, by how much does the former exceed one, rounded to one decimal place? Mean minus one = 1.4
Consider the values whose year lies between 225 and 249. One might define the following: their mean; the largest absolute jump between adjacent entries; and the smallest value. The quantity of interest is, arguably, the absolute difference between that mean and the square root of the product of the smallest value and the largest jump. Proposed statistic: 2.9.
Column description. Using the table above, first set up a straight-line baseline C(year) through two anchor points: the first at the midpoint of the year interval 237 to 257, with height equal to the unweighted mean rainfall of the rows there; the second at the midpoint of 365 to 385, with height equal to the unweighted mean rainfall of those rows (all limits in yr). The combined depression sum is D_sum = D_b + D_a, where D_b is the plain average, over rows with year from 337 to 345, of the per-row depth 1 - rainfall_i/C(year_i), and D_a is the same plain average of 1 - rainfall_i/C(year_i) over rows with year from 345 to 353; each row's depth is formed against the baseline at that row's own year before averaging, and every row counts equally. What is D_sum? -0.4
